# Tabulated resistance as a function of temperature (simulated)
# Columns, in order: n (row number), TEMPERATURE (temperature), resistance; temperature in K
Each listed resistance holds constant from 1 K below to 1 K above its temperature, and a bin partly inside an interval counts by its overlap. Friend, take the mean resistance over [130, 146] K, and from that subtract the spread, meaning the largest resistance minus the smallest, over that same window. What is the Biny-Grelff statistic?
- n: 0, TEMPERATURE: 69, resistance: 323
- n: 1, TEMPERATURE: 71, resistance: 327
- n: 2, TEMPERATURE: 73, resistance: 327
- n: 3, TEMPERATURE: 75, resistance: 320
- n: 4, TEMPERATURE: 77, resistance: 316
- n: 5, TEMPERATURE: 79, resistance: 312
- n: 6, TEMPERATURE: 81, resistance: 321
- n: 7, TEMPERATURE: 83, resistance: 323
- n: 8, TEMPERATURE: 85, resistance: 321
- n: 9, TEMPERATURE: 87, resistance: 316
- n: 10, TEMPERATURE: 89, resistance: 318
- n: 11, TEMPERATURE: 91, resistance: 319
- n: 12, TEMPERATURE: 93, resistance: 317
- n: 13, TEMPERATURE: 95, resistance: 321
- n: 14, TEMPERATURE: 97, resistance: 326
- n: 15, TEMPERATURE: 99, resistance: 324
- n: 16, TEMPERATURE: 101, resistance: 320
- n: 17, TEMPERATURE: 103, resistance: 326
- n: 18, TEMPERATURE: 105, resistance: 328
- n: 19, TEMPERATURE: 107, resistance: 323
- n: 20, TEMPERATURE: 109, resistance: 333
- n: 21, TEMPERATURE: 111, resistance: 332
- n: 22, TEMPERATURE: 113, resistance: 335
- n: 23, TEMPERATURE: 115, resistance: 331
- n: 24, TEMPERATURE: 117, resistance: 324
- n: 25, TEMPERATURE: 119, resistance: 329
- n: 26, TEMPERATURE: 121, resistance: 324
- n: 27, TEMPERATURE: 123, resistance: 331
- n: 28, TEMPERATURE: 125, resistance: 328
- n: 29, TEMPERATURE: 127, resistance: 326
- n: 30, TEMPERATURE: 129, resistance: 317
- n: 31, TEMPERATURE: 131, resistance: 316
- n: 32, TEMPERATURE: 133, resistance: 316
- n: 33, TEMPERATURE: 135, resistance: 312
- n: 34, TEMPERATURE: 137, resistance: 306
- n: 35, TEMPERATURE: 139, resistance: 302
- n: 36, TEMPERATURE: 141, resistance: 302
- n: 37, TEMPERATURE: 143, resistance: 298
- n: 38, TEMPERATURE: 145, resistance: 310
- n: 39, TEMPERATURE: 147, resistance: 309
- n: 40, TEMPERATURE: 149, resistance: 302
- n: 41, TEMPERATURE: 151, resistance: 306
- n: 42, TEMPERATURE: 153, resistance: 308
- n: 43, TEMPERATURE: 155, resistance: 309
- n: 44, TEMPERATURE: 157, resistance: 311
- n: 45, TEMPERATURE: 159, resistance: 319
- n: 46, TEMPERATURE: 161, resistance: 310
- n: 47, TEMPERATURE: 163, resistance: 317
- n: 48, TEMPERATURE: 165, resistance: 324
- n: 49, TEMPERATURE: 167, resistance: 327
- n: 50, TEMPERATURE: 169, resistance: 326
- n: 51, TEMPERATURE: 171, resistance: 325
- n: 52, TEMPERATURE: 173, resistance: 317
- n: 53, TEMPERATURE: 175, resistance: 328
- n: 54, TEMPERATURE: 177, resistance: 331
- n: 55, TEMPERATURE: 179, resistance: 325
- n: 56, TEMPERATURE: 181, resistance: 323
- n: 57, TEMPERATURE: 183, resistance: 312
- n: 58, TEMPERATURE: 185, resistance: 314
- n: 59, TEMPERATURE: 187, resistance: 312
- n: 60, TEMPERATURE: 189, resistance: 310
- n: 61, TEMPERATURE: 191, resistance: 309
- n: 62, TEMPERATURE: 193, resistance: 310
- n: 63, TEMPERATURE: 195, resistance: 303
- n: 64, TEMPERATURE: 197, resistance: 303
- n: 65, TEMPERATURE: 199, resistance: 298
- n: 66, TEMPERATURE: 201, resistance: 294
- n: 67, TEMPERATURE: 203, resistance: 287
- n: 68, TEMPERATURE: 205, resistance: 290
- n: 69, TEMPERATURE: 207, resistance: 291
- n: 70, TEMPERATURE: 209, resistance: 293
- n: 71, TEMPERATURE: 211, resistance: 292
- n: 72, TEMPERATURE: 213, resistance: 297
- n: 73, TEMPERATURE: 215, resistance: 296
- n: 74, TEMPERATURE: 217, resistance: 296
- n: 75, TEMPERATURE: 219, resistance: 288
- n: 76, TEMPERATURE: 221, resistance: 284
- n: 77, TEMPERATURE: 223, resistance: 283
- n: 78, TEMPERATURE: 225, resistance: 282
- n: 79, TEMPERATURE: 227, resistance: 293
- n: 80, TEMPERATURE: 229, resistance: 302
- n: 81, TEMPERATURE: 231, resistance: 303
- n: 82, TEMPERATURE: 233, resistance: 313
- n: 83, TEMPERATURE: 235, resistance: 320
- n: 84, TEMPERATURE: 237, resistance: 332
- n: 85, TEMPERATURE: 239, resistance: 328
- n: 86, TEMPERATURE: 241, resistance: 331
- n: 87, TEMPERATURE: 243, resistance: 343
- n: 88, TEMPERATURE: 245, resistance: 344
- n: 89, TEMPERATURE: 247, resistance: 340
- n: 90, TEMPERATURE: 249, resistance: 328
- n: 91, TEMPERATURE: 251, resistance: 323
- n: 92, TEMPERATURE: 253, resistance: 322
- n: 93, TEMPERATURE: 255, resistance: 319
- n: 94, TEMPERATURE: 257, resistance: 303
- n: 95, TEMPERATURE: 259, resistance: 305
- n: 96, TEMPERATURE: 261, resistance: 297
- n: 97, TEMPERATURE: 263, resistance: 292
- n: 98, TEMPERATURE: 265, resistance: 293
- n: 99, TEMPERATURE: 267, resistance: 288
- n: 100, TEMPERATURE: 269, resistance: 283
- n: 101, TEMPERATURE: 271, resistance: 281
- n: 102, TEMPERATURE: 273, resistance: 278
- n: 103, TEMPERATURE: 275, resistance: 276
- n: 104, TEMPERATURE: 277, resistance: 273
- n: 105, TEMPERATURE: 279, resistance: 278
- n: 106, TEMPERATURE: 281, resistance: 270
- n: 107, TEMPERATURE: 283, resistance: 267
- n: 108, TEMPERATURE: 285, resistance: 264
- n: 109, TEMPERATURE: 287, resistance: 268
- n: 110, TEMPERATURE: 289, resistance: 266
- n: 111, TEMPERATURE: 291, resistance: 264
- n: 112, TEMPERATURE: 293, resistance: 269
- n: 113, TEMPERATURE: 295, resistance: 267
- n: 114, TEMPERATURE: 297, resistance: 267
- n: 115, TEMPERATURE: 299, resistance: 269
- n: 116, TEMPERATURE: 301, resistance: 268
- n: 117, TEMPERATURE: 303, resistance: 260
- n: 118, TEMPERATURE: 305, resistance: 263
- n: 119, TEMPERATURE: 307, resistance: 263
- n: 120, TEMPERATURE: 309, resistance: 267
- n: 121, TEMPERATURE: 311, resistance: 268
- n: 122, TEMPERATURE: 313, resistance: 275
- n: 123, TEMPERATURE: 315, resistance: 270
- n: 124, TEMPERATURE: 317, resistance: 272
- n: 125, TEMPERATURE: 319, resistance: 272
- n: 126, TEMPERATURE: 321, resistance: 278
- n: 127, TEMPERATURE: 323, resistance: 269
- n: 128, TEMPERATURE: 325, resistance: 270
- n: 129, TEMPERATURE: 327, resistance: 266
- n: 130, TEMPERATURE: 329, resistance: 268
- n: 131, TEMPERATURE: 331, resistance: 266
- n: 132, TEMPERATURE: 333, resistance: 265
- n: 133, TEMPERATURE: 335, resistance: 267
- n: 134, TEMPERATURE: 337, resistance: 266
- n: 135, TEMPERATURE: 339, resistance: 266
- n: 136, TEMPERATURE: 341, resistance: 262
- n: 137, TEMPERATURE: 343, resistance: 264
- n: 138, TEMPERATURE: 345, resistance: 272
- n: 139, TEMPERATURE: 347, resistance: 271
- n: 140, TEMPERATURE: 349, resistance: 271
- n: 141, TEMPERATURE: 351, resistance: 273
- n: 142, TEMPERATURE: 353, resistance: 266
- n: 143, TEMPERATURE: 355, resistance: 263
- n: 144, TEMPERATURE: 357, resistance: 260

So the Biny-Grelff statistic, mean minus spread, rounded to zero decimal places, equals 290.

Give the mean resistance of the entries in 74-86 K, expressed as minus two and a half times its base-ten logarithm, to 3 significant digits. -6.26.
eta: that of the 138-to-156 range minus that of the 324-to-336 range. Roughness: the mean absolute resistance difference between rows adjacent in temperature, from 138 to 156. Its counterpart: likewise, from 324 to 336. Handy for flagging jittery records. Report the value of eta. 1.7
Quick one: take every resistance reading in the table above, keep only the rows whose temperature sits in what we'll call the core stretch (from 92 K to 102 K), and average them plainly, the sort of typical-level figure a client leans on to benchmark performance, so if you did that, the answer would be 322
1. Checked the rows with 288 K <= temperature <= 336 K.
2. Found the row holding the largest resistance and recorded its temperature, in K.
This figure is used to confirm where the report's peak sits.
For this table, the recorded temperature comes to 321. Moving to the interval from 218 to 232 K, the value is 231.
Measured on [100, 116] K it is 113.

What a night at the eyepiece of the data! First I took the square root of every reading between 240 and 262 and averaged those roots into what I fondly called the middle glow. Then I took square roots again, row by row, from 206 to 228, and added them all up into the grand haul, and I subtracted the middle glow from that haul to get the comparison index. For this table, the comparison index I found 169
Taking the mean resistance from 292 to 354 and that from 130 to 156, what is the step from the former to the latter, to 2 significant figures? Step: 39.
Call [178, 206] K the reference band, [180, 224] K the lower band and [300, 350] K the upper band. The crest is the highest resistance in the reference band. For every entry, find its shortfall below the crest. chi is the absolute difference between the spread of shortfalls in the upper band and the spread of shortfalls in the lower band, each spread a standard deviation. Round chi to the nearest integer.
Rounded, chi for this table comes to 7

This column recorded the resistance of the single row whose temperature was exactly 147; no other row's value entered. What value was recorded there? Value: 309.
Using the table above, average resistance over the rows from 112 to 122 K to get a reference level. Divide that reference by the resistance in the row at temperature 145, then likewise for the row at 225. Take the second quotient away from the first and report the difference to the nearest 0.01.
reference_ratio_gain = -0.11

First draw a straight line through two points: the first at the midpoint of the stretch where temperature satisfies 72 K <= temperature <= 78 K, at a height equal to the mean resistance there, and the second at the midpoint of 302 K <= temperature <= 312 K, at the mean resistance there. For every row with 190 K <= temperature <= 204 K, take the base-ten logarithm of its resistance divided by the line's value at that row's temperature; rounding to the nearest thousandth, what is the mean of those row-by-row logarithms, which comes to 0.014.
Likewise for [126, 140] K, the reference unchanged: 0.009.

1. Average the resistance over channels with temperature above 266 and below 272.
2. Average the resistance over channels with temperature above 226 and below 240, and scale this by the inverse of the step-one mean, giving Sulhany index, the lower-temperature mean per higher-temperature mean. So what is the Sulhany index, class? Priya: 1.10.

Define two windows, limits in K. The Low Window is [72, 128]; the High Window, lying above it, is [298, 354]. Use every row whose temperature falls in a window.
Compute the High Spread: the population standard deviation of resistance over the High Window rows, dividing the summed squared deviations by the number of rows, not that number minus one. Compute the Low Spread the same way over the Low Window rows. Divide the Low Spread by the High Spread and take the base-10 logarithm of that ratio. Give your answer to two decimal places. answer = 0.15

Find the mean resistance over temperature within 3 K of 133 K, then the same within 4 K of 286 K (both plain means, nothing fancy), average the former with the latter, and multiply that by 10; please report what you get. 2905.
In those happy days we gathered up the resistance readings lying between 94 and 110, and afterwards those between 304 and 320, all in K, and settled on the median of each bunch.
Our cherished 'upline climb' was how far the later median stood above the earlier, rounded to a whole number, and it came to -56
